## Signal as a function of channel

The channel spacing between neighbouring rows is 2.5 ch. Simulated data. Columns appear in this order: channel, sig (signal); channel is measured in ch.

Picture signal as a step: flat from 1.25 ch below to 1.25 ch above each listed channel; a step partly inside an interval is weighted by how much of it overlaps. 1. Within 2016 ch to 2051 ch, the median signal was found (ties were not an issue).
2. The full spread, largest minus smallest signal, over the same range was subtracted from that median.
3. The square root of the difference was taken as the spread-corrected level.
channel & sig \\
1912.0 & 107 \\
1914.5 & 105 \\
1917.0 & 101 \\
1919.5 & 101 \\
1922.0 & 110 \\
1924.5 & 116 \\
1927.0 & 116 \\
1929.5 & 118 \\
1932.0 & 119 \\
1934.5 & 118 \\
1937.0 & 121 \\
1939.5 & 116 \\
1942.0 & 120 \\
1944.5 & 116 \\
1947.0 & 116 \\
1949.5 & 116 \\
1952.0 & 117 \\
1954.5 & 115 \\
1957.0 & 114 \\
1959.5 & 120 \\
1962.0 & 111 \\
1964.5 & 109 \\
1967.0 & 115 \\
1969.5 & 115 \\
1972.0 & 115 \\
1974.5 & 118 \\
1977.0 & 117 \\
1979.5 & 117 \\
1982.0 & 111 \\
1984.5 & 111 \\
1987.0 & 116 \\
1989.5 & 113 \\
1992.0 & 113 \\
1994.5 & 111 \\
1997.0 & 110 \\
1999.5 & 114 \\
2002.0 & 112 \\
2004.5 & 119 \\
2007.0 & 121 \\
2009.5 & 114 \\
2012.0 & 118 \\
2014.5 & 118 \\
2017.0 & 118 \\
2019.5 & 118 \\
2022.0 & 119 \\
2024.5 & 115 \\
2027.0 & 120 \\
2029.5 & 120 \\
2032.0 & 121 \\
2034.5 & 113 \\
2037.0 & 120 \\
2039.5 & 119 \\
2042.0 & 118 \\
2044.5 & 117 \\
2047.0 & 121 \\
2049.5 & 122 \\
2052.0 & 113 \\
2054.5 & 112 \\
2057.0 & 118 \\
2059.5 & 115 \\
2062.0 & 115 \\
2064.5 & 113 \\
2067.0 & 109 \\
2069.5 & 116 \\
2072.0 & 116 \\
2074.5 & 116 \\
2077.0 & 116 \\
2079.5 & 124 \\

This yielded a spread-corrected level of 10.49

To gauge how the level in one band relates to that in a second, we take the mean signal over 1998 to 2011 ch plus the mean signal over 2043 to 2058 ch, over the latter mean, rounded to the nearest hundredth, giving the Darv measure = 1.99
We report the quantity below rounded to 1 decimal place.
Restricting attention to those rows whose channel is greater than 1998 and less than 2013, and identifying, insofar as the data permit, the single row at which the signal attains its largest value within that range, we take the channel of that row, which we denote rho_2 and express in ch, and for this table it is 2007.0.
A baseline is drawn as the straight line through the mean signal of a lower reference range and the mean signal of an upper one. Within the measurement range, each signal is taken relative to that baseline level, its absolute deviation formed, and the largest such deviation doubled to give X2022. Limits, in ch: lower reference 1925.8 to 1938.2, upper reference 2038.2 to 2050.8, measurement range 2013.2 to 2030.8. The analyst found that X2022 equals 8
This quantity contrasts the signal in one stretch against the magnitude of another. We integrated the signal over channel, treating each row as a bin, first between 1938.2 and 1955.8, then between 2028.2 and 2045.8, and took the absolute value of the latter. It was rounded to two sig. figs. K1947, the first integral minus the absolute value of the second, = -30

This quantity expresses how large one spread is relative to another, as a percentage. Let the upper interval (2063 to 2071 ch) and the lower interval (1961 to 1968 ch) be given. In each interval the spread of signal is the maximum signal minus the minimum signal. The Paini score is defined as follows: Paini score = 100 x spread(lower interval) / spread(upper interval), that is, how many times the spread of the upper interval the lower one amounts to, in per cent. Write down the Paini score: 86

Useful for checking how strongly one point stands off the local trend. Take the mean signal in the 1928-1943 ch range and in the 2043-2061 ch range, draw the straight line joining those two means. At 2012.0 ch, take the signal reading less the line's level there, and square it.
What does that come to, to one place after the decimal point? 0.3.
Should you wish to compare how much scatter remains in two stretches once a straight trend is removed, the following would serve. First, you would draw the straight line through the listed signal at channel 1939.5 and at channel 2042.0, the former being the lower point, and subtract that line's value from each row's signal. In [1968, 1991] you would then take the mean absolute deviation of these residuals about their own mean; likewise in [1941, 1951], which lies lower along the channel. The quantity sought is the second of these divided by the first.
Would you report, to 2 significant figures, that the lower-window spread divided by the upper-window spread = 0.71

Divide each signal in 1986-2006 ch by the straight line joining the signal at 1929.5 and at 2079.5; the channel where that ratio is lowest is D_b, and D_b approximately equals 1997.0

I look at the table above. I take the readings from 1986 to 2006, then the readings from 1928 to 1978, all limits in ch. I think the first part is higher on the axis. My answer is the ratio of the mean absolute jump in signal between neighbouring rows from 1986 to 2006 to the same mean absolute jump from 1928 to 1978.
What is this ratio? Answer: 1.05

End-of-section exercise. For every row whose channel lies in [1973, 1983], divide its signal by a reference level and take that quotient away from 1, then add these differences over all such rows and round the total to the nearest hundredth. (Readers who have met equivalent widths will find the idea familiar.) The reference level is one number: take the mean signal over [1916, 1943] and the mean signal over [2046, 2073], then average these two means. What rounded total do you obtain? -0.03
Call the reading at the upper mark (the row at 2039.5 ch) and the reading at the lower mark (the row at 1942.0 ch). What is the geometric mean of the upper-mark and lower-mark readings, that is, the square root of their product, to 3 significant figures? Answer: 119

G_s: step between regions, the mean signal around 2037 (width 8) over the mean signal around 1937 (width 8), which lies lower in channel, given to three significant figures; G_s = 0.992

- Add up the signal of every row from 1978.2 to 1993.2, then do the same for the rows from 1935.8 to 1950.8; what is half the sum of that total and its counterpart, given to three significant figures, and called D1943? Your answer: 693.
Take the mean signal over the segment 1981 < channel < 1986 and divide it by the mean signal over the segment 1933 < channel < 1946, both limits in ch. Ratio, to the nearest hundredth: 0.94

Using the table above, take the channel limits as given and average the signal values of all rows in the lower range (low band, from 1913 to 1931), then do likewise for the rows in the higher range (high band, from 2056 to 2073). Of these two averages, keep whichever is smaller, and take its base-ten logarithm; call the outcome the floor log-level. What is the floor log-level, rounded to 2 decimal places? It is 2.04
